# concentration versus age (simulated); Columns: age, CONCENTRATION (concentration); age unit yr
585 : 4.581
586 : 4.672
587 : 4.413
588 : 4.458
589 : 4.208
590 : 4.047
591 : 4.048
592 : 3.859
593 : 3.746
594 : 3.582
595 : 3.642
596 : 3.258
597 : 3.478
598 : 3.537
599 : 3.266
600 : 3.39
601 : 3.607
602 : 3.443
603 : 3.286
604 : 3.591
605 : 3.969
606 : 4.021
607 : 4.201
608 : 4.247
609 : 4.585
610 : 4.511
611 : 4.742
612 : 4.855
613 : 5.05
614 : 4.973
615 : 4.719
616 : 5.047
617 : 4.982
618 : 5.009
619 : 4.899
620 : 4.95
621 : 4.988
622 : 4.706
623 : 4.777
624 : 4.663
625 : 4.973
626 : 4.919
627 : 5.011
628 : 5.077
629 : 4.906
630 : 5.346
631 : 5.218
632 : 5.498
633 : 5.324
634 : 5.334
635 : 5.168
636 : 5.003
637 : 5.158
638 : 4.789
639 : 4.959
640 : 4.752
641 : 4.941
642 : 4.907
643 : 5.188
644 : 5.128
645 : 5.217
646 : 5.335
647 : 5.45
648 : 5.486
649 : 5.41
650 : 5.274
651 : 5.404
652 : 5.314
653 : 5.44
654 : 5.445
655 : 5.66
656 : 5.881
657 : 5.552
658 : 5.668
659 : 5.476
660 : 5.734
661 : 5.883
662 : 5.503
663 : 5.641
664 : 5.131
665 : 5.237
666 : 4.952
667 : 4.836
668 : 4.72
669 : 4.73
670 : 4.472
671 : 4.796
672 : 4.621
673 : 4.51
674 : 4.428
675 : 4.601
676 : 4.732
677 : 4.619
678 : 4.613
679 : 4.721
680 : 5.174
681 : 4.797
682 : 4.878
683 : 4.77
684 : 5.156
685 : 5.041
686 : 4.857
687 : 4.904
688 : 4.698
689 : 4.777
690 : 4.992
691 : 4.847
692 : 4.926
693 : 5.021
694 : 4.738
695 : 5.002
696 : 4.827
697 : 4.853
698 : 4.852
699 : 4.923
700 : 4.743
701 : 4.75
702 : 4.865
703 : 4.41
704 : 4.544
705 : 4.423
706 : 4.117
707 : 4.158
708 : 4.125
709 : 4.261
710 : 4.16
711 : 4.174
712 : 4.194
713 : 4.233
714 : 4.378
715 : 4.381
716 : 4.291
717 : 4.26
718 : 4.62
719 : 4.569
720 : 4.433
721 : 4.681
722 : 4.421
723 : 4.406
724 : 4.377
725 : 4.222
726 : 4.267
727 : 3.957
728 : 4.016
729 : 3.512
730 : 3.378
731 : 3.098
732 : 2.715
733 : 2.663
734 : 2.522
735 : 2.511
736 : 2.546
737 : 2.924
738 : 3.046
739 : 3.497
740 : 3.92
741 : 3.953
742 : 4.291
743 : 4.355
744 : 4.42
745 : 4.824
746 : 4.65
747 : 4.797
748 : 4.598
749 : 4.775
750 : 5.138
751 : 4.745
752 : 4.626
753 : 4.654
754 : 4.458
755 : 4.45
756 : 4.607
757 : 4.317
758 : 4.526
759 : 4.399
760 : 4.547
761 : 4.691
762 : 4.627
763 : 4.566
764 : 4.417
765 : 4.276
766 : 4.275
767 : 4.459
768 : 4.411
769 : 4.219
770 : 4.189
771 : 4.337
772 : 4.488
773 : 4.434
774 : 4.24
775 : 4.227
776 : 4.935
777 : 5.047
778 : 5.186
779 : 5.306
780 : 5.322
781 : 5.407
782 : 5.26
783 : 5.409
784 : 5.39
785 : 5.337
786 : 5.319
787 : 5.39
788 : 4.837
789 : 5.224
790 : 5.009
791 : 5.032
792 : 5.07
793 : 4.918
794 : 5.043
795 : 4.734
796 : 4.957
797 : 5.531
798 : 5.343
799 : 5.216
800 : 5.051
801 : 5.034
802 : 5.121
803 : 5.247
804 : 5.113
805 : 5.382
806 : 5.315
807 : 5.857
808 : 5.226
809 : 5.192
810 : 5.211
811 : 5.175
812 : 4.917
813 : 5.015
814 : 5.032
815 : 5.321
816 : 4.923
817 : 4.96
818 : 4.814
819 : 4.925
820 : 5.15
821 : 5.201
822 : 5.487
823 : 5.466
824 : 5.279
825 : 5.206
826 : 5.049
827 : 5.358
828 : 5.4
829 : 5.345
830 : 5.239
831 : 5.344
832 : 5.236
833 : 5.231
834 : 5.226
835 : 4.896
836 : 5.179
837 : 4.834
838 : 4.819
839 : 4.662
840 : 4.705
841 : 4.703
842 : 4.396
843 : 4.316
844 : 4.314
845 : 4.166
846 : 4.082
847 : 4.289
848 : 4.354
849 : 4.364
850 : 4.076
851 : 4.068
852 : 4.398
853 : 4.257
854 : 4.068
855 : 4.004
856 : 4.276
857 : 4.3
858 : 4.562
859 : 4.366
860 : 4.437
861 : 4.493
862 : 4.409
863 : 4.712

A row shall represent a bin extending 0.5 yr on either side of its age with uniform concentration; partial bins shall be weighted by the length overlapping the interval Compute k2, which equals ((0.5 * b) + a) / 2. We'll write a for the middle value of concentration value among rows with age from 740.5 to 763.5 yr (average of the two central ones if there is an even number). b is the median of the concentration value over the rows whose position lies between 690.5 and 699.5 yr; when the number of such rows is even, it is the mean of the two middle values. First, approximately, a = 4.60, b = 4.85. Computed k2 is 3.51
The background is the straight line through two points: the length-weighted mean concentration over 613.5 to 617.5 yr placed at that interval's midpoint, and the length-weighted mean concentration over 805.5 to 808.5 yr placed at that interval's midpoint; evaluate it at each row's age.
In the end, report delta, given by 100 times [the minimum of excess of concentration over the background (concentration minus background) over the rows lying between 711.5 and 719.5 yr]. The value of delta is -101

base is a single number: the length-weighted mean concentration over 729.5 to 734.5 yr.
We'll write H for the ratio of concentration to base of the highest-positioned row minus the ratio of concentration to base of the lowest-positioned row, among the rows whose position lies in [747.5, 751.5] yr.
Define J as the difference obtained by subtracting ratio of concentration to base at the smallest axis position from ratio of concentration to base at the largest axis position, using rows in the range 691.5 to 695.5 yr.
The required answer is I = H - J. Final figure 0.02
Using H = 0.05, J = 0.03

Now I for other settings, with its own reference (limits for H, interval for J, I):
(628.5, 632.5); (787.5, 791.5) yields 0.14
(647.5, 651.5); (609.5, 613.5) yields -0.22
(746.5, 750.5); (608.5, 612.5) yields 0.02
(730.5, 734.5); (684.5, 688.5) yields -0.08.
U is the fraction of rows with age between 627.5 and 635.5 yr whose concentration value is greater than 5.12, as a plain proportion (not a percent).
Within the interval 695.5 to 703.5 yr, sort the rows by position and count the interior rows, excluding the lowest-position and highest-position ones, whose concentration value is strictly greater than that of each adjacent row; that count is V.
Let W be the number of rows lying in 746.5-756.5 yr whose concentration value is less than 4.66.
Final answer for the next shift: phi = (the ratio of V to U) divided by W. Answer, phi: 0.7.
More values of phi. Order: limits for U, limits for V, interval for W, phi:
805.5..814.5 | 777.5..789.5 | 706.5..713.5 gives 0.6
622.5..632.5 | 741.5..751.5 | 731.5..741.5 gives 1.0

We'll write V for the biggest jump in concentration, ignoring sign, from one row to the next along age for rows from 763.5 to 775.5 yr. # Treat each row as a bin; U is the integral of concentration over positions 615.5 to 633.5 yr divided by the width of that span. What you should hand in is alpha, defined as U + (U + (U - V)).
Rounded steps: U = 5.02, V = 0.19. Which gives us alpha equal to 14.9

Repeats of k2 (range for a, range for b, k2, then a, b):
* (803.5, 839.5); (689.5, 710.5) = 3.79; 5.20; 4.75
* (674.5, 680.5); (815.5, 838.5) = 3.64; 4.67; 5.21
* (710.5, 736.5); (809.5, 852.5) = 3.35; 4.23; 4.96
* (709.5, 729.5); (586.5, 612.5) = 3.12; 4.28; 3.91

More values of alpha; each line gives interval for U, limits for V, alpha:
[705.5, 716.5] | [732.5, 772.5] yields 12.2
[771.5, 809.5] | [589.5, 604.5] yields 14.9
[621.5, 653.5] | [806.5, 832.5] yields 14.8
